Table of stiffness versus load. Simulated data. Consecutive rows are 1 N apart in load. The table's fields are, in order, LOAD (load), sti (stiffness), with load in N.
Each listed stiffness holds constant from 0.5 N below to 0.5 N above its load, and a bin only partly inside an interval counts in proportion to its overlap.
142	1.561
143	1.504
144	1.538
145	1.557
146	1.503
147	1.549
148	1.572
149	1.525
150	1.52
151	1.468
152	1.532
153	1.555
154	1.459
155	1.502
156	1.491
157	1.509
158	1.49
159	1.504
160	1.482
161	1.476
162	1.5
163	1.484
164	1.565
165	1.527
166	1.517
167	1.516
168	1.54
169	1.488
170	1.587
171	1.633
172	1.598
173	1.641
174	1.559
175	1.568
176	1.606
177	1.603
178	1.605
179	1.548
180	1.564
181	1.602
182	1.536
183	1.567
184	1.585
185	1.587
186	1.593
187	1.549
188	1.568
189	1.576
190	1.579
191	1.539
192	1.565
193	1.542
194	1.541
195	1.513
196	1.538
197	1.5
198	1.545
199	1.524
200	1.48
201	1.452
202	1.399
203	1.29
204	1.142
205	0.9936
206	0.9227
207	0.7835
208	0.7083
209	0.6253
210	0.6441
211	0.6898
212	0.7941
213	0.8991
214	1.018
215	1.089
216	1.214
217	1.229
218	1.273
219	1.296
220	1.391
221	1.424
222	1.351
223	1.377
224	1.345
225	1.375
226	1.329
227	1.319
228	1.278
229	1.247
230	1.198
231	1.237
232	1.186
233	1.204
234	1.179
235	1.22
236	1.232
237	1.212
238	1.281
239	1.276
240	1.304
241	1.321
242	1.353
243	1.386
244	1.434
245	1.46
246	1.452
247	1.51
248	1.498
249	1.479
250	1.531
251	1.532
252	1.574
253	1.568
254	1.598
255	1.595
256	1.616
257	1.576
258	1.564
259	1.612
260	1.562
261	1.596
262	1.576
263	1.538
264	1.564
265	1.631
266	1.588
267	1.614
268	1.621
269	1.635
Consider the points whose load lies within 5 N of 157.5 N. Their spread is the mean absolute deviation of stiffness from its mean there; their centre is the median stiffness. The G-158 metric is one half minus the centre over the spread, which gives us -86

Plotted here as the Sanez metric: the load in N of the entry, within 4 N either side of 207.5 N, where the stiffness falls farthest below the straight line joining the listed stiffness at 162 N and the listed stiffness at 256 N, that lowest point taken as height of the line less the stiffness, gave 209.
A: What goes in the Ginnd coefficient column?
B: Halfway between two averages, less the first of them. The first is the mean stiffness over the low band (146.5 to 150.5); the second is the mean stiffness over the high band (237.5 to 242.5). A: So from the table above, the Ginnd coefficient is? -0.12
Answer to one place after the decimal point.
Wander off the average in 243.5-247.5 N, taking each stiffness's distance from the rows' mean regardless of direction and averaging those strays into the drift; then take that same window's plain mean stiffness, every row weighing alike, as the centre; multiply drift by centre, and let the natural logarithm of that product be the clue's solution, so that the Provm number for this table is -3.4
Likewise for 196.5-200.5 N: -3.4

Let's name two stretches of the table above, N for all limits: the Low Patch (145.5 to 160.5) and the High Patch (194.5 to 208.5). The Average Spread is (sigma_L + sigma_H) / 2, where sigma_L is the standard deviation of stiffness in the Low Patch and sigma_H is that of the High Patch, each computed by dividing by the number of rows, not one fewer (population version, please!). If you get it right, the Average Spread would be 0.16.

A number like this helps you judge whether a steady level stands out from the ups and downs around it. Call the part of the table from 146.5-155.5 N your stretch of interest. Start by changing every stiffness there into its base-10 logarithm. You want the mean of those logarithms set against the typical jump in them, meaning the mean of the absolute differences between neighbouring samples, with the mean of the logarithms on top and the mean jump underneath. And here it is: 14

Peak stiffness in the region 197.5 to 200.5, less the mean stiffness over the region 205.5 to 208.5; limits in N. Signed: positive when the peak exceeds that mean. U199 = 0.7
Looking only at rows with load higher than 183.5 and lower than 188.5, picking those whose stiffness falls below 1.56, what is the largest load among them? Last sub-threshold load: 187 N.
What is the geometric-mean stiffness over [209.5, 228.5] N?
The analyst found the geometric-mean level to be 1.15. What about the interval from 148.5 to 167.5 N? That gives 1.51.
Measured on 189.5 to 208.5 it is 1.31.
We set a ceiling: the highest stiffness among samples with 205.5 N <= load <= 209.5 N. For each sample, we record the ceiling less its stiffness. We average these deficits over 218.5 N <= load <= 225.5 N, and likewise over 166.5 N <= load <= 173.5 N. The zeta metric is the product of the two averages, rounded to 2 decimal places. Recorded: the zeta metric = 0.29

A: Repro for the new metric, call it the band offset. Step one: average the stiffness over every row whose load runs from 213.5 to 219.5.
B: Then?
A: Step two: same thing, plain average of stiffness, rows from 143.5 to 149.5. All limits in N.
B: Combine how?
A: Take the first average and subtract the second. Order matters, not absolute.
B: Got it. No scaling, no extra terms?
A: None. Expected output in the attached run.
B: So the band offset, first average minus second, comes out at -0.4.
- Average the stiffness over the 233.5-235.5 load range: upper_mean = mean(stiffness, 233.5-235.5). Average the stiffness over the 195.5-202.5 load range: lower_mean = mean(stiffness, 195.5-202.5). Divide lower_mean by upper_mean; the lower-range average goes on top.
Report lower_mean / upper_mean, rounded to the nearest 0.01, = 1.24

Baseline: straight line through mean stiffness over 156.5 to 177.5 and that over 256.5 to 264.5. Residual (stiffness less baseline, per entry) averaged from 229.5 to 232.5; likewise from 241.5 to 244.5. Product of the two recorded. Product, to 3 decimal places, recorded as 0.063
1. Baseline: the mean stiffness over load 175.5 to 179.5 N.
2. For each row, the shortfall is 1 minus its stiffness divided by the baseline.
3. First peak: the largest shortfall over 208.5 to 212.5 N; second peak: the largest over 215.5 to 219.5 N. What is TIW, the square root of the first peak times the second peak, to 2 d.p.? 0.38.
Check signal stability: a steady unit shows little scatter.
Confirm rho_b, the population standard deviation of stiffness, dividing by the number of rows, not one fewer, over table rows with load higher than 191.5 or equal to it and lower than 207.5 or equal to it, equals 0.25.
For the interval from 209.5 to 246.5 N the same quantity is 0.19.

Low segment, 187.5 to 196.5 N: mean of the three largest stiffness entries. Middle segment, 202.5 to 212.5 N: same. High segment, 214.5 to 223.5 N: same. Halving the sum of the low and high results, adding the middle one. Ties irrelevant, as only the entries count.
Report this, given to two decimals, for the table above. 2.63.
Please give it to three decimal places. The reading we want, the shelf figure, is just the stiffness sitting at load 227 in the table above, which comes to 1.319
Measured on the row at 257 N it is 1.576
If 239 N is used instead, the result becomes 1.276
